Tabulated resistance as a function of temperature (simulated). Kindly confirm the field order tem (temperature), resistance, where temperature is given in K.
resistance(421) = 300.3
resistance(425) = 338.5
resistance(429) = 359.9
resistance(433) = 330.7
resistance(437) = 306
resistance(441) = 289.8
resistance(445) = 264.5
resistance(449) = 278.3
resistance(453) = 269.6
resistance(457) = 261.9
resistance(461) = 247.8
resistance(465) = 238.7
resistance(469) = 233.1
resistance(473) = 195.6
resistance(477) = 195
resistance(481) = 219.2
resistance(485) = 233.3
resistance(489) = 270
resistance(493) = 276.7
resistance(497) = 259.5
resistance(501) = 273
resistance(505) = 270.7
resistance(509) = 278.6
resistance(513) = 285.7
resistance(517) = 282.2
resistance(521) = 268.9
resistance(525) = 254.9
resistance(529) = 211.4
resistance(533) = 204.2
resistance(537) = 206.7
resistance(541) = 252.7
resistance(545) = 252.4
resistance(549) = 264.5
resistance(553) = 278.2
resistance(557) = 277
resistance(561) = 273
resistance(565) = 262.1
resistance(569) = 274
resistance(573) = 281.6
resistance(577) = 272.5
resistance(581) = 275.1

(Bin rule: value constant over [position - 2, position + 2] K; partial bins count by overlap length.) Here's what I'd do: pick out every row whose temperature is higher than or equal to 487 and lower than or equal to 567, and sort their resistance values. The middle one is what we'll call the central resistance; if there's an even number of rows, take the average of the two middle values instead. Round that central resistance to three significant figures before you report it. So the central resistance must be 269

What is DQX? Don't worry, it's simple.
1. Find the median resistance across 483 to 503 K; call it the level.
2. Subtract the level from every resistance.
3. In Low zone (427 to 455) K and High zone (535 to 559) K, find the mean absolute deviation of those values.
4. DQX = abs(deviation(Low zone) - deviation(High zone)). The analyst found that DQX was 9.8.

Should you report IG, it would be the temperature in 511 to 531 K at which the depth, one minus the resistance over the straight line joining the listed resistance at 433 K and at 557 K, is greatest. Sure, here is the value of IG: 529 K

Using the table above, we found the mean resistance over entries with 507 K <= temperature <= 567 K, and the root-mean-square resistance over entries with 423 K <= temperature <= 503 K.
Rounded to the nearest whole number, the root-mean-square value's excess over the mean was 14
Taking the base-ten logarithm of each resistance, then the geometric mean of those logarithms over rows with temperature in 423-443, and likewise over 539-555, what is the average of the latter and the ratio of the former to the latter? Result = 1.73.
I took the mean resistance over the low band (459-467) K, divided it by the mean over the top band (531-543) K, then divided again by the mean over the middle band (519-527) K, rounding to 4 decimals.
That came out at 0.0042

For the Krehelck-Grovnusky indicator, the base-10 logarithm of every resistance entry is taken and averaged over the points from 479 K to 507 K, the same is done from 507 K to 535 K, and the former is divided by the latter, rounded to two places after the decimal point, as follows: 1.00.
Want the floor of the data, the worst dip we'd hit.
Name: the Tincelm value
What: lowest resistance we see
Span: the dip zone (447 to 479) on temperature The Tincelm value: 195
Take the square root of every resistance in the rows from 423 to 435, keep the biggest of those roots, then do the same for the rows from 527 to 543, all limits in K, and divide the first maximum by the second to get 1.19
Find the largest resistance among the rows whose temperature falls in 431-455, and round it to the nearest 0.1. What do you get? 330.7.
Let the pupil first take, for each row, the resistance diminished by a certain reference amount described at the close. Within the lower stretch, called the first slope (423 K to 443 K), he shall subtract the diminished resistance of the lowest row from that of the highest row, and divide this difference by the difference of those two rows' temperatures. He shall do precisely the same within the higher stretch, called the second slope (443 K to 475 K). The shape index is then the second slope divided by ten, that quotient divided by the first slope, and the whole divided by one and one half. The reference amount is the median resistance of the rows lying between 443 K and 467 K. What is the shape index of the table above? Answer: 0.05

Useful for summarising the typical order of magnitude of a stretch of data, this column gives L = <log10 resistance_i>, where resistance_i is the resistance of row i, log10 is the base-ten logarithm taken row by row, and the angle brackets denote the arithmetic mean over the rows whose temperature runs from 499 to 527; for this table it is 2.44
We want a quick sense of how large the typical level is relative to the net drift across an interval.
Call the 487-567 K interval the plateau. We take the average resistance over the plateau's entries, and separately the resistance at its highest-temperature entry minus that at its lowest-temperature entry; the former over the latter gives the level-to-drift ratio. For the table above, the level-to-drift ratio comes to -32.9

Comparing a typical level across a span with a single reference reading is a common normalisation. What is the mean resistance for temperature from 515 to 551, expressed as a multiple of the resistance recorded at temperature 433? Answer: 0.74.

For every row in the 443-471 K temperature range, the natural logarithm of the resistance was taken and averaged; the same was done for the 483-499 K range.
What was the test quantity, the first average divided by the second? 1.00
